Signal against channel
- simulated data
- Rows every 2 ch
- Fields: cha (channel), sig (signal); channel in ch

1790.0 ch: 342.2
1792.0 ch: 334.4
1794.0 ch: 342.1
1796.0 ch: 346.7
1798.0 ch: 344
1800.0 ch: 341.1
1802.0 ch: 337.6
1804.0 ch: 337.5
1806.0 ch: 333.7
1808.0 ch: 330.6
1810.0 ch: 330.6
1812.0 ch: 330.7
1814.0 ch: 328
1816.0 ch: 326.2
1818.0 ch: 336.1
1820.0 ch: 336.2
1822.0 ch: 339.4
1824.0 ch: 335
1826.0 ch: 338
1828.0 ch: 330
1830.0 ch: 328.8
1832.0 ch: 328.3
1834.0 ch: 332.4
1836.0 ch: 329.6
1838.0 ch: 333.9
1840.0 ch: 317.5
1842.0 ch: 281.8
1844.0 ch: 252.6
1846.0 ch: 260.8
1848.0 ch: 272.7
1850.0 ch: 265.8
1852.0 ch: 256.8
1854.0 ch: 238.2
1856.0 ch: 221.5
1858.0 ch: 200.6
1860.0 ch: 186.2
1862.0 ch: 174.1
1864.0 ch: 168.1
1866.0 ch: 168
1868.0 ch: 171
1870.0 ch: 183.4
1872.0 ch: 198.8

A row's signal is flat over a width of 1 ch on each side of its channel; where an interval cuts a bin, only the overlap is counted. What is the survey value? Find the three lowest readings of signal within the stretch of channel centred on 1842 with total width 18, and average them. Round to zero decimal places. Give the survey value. 260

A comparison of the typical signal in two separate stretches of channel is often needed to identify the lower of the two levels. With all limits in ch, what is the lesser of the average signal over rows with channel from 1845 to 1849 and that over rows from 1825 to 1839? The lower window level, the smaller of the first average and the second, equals 267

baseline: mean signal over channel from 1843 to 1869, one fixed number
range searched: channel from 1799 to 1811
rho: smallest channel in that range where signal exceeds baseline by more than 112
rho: 1800.0 ch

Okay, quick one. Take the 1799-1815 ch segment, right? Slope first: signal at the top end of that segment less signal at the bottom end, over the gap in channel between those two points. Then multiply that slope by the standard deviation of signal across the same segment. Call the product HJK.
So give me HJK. -4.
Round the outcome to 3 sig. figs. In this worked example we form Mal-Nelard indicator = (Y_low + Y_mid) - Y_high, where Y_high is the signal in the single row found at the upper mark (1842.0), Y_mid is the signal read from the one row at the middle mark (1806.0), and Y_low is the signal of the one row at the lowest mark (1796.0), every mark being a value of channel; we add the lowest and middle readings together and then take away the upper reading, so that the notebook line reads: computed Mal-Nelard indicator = 399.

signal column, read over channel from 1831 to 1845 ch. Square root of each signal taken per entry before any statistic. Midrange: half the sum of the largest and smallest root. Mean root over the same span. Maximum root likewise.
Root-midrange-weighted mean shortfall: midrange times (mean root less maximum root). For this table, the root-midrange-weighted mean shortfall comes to -11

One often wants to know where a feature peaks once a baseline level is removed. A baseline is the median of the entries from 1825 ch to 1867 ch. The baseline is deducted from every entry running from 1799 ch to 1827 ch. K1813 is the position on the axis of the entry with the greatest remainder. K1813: 1800.0 ch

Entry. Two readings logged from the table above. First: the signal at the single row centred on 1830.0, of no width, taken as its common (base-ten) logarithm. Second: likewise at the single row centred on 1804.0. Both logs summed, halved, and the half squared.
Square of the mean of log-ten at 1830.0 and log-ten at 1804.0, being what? 6.4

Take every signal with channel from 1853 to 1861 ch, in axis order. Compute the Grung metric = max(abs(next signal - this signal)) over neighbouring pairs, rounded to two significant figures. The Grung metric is 21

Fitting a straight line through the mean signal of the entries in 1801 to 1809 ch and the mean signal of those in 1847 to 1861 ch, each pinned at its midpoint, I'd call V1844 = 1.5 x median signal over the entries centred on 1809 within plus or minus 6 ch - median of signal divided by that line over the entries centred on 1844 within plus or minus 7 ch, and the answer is 495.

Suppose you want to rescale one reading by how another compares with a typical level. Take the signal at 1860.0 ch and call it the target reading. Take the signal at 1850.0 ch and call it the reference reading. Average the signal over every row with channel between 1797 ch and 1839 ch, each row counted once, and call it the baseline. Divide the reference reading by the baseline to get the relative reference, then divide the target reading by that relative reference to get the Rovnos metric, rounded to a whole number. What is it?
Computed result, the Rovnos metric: 234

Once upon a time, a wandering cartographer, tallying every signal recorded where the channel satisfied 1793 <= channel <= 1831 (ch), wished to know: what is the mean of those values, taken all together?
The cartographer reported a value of 335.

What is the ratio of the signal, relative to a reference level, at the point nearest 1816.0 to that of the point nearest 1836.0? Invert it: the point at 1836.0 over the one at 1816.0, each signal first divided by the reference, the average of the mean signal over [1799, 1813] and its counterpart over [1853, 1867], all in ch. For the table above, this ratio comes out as 1.01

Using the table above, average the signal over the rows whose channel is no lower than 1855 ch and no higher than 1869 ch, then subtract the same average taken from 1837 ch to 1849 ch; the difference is -102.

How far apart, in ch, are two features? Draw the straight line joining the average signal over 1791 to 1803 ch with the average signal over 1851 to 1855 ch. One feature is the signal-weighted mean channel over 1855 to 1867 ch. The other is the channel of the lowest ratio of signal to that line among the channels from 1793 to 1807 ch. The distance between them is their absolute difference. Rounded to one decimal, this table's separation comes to 66.7 ch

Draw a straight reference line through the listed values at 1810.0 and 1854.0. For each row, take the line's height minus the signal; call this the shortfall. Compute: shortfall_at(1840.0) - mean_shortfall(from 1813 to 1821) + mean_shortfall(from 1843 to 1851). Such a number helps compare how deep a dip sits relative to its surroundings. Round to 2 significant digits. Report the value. -44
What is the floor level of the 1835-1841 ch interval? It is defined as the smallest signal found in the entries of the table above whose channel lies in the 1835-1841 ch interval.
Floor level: 317.5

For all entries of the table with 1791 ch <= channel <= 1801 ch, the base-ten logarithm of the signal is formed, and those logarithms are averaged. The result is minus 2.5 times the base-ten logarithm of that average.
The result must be -1.01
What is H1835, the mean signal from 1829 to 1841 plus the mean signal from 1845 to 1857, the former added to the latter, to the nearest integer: 581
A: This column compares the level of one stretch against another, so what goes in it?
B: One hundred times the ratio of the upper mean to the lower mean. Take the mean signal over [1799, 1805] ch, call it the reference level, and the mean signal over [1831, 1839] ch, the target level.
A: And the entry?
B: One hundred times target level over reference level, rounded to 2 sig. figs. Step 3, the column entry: 98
